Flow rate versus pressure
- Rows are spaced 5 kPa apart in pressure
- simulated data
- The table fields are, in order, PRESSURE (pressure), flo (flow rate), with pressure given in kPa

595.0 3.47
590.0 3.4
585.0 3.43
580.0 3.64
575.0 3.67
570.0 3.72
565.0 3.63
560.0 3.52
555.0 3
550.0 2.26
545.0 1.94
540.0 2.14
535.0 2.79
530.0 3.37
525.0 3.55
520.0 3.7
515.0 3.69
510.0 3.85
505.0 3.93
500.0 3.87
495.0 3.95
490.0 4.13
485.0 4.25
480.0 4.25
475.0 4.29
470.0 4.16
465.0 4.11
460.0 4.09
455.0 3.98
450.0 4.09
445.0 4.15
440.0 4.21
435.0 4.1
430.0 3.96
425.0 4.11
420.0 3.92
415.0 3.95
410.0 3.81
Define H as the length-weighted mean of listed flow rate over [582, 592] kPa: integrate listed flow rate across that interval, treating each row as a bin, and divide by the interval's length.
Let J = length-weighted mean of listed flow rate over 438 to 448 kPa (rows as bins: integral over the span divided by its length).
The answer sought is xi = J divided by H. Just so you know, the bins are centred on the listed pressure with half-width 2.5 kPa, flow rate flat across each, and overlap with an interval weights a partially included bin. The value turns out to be 1.2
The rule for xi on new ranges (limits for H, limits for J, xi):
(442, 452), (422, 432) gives 1.0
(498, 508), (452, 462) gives 1.0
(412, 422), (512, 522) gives 0.9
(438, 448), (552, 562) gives 0.8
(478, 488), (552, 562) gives 0.8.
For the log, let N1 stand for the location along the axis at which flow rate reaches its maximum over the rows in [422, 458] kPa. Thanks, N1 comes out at 440.0 kPa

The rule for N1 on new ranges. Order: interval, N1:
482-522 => 485.0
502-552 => 505.0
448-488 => 475.0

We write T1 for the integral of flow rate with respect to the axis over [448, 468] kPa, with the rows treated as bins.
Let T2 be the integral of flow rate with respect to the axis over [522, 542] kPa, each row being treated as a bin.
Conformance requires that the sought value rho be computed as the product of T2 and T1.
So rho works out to 4886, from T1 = 81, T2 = 60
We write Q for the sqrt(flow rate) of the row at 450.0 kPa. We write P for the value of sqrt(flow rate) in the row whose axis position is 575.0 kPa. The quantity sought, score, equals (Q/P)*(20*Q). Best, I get 43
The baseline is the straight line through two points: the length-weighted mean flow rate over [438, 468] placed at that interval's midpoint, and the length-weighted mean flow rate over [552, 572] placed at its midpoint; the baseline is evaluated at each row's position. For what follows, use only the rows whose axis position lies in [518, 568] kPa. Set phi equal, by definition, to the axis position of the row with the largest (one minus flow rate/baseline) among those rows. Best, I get 545.0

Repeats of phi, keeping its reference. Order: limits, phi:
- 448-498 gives 455.0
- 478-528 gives 525.0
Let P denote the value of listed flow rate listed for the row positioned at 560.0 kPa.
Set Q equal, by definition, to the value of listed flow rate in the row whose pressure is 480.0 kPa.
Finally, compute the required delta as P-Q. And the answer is -0.7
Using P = 3.52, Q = 4.25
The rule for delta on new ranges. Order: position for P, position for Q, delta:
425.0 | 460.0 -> 0.0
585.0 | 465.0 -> -0.7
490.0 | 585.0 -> 0.7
